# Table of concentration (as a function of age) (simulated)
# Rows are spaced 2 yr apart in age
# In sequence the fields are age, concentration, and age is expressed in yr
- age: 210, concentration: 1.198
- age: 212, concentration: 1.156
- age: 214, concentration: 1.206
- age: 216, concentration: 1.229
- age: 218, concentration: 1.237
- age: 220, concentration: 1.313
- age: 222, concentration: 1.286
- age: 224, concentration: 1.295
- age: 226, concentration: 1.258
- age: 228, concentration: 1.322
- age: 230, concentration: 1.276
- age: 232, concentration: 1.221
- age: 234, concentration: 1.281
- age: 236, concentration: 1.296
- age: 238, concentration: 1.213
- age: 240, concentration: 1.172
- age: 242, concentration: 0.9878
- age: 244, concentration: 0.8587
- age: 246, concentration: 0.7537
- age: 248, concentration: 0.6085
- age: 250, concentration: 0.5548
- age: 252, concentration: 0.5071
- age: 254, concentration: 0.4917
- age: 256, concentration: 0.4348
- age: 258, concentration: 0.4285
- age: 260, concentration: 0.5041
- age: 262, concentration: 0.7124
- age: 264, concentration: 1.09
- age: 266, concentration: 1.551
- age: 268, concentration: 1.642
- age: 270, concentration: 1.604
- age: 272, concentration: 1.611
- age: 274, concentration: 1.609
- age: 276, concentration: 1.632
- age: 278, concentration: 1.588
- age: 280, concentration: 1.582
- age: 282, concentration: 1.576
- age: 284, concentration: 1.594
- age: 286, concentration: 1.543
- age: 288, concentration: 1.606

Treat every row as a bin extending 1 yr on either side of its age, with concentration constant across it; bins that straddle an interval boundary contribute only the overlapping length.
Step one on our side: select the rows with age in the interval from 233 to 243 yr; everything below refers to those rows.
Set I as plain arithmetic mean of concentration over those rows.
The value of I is 1.2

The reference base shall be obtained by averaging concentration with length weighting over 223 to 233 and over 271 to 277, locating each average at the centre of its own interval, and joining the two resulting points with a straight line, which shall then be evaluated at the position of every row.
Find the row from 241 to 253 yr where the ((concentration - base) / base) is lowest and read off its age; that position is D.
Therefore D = 252 yr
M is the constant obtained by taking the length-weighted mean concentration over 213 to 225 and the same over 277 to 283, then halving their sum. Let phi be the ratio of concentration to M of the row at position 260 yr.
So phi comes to 0.355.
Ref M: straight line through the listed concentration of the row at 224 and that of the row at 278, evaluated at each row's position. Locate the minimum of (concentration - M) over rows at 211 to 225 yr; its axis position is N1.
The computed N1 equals 212 yr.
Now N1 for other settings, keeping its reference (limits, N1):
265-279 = 278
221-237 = 232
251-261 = 258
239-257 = 256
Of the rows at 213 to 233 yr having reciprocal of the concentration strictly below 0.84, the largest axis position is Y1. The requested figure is 232 yr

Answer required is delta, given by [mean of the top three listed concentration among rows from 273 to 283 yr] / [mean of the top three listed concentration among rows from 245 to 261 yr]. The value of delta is 2.52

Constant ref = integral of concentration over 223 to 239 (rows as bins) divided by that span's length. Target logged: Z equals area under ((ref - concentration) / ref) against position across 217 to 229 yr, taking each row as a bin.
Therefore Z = -0.1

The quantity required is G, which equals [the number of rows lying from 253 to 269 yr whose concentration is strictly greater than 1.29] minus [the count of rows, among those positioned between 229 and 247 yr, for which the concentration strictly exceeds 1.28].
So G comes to 0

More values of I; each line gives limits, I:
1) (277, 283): 1.6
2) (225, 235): 1.3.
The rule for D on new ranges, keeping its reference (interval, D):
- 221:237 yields 232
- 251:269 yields 258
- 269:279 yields 278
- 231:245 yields 244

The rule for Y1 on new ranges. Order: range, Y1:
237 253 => 238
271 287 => 286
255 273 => 272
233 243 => 238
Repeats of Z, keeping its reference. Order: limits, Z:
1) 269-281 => -3.2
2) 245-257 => 6.7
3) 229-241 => 0.3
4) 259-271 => 0.8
